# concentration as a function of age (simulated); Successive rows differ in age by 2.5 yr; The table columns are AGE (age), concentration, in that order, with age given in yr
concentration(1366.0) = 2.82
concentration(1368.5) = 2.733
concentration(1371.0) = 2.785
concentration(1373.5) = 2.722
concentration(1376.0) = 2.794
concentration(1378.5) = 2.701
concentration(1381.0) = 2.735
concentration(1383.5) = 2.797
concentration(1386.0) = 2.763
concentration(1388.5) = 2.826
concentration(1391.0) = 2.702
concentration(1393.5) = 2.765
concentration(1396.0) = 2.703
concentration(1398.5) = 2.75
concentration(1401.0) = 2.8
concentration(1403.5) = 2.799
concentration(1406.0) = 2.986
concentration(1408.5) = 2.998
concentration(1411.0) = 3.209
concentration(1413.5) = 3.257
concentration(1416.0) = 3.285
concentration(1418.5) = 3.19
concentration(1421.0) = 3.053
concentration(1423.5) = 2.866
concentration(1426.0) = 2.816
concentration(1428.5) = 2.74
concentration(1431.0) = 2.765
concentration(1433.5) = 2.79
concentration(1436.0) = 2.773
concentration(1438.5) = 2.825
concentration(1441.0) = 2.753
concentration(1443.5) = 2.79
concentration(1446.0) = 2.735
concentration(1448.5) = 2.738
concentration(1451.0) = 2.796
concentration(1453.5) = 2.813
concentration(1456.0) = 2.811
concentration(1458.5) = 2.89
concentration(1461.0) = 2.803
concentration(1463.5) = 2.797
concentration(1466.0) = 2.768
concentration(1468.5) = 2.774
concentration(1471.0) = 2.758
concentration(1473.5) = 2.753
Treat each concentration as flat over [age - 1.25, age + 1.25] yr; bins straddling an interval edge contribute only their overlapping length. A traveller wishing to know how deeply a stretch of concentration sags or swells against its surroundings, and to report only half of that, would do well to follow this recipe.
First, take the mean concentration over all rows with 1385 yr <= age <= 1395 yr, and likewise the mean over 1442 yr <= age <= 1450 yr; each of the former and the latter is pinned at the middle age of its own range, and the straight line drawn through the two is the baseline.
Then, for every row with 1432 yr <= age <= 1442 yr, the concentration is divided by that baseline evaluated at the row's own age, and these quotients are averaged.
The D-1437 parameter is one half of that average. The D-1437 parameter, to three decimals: 0.505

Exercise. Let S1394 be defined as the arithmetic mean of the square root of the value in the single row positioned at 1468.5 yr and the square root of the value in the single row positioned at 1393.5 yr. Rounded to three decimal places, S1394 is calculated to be 1.664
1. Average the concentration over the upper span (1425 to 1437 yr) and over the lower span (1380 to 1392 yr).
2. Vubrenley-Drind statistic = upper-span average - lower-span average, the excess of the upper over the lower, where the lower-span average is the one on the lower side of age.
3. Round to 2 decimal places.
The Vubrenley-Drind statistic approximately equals 0.01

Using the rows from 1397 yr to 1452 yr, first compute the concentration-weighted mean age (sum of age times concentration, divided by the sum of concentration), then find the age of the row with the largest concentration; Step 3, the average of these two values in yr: 1420.2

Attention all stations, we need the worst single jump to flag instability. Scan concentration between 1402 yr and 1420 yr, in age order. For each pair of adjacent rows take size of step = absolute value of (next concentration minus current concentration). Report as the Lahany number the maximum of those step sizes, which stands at 0.21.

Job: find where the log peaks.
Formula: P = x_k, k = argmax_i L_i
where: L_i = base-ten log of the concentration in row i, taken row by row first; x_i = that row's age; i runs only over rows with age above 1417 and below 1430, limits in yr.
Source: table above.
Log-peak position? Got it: 1418.5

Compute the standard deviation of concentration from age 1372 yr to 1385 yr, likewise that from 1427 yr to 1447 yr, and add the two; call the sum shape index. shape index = 0.07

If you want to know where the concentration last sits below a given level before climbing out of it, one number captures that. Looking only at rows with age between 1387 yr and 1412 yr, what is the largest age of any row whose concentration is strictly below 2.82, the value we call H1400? 1403.5 yr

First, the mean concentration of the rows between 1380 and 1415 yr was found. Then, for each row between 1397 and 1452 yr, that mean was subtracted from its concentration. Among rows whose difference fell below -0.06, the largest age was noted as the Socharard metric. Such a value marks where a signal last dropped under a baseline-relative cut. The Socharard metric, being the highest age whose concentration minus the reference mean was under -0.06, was 1451.0 yr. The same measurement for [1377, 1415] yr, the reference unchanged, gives 1403.5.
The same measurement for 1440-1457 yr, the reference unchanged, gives 1451.0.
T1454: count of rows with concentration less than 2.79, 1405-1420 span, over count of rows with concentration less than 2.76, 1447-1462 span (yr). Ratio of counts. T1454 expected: 0.0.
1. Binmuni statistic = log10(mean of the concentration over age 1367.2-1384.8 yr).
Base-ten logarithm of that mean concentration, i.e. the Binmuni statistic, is 0.440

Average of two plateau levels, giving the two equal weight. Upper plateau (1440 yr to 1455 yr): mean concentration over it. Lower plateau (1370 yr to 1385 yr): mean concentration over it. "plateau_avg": 2.76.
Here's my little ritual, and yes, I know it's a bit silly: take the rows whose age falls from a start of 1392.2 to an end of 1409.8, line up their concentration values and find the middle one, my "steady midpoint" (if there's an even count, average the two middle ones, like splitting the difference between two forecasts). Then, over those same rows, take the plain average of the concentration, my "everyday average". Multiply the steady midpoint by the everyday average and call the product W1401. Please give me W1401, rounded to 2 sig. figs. 7.9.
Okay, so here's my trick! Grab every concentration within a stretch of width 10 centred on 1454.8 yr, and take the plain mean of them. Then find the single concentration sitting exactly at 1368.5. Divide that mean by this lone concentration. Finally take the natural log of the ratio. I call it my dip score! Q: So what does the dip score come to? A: 0.034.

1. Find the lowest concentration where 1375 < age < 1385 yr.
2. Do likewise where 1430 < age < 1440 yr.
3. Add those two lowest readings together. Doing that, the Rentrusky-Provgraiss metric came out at 5.47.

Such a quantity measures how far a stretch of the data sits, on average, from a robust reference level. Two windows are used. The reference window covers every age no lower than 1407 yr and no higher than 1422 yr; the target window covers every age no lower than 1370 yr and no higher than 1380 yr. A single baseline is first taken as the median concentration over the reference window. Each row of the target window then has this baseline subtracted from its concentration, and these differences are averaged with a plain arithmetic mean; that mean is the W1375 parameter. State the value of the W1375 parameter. -0.45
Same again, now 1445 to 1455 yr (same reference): -0.43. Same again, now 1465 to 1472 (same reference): -0.43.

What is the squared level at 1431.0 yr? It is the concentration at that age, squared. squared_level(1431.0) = 7.65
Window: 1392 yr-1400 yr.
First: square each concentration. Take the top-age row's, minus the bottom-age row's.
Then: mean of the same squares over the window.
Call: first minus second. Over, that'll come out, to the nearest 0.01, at -7.59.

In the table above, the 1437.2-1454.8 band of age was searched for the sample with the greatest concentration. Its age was 1438.5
